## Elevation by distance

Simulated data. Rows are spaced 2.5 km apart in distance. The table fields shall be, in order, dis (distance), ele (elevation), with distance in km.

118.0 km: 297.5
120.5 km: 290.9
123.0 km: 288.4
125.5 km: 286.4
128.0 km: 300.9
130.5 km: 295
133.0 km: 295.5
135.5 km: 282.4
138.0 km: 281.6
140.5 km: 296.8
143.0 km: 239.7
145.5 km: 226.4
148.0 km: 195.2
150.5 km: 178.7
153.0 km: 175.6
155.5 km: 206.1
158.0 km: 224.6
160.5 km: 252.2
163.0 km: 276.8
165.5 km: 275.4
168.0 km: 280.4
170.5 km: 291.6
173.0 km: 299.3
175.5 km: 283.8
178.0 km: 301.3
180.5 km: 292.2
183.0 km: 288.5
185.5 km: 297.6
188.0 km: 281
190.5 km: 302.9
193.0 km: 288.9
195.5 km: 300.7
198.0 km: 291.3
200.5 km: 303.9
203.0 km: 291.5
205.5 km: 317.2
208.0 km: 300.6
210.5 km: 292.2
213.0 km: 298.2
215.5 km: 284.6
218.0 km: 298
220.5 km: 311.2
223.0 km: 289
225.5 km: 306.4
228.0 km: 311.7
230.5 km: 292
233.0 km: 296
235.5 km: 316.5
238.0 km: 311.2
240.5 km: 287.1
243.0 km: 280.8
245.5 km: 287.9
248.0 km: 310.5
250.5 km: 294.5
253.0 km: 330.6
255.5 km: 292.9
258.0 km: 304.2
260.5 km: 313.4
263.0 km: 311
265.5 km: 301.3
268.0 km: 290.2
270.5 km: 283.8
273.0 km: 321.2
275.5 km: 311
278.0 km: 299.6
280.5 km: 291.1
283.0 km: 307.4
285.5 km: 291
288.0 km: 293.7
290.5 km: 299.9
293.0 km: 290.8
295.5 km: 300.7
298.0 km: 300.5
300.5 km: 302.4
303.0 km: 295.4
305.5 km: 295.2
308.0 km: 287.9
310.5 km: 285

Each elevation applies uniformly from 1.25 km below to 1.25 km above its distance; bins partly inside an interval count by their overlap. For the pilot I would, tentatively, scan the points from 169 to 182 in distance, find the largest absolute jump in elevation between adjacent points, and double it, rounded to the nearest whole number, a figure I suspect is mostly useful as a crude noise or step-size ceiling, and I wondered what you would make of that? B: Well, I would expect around 35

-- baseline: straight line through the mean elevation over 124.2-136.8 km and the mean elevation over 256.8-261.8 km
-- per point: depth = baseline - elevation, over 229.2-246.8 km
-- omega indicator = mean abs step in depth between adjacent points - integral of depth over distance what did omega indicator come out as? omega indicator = -166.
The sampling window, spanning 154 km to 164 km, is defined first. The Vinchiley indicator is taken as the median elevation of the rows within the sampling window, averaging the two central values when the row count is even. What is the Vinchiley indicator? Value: 238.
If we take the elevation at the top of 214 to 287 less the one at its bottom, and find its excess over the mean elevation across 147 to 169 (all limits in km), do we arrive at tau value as -223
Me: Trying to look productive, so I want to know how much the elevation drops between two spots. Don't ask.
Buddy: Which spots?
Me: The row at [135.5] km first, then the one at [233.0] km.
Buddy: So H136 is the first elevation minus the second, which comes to -14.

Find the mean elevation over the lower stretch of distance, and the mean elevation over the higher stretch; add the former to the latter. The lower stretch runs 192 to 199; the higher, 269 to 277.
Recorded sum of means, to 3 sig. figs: 599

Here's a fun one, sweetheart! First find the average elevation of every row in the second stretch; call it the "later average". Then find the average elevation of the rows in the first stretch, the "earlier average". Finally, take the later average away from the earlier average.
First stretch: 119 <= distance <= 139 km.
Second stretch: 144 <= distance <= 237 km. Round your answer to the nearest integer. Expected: 11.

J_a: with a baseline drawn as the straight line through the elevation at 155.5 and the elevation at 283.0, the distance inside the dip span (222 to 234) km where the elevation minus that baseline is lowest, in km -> 230.5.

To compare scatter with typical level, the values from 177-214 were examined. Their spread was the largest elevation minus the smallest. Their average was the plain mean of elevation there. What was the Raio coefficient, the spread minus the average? -260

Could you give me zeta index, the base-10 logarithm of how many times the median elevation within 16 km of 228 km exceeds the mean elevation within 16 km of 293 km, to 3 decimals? 0.002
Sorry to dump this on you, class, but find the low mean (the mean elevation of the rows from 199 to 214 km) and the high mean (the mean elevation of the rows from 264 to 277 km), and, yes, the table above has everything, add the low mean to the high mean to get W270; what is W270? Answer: 602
